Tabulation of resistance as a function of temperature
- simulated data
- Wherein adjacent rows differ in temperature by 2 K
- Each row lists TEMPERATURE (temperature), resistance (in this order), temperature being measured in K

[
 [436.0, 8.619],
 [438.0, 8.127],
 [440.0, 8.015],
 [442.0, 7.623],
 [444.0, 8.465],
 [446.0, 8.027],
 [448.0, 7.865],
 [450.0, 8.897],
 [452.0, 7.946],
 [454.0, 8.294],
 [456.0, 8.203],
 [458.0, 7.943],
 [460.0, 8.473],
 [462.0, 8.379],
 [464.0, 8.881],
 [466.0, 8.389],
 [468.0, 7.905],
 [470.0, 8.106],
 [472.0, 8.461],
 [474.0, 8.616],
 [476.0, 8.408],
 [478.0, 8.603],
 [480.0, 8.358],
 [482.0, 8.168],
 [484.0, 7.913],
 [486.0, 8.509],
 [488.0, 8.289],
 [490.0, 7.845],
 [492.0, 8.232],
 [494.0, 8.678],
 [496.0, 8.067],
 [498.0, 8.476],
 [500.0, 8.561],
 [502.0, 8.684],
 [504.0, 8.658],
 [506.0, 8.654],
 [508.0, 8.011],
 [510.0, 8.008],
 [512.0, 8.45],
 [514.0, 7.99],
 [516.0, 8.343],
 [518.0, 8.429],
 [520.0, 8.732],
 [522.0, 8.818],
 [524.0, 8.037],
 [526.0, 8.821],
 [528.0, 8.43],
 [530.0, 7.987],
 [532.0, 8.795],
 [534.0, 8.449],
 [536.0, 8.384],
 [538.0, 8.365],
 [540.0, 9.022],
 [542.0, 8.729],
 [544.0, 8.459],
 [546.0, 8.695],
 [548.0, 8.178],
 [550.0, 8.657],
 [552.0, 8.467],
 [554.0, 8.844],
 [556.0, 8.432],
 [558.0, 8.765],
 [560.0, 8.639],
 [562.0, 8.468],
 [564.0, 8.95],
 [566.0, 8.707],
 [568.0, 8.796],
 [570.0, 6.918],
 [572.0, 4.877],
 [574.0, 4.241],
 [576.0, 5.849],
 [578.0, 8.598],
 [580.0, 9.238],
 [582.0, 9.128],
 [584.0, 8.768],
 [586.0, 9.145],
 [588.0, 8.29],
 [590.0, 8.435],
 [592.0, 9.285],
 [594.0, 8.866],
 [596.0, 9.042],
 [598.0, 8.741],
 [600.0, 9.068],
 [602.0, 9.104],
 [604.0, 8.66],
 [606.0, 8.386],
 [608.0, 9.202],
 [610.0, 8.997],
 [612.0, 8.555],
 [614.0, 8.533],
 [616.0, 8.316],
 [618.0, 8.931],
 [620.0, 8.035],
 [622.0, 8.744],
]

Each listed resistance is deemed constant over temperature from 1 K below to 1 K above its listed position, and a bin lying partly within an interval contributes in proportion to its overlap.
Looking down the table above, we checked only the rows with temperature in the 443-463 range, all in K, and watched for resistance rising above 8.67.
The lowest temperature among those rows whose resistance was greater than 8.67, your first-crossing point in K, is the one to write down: 450.0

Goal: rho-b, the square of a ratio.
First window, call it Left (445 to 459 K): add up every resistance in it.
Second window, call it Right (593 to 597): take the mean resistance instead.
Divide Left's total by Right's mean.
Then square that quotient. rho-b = 41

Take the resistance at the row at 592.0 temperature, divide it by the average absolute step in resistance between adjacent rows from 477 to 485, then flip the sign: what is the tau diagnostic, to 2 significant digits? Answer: -40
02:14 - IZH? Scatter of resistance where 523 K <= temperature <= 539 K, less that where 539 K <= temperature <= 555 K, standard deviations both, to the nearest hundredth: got 0.04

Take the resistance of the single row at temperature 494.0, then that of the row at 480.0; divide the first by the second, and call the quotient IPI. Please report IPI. 1.04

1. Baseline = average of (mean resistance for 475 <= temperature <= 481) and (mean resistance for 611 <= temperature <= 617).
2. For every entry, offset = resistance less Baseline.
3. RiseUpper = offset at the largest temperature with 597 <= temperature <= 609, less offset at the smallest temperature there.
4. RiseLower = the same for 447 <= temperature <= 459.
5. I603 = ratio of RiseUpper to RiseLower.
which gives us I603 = 5.9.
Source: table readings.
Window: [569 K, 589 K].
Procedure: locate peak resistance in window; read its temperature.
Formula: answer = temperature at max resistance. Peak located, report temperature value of 580.0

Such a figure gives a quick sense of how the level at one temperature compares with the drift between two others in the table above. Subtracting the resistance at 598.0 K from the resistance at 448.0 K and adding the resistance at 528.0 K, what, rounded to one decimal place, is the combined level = 7.6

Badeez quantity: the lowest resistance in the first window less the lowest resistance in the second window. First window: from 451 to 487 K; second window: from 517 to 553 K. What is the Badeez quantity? -0.08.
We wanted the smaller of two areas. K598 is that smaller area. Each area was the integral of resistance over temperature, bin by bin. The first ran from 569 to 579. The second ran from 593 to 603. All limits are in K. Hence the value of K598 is 61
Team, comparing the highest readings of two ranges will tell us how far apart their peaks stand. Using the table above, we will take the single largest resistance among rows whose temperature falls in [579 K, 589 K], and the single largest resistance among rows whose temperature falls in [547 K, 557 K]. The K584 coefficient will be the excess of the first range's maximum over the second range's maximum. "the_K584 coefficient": 0.39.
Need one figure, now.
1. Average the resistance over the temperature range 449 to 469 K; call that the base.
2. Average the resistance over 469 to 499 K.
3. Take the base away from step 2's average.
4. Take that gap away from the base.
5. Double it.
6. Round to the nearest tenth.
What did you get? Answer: 16.7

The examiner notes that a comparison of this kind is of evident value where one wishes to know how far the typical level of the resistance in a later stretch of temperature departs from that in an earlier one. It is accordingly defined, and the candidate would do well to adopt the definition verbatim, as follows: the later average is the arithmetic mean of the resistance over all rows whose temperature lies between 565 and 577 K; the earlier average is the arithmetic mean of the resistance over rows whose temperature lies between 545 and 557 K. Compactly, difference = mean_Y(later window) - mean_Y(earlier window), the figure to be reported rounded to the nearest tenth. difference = -2.0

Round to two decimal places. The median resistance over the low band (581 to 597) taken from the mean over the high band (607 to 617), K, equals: -0.23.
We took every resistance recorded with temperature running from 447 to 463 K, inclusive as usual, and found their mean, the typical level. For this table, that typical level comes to 8.25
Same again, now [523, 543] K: 8.50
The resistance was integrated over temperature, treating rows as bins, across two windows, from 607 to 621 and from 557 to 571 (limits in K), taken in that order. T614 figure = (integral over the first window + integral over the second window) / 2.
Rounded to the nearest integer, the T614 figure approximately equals 120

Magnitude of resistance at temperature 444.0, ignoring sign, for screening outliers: 8.5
